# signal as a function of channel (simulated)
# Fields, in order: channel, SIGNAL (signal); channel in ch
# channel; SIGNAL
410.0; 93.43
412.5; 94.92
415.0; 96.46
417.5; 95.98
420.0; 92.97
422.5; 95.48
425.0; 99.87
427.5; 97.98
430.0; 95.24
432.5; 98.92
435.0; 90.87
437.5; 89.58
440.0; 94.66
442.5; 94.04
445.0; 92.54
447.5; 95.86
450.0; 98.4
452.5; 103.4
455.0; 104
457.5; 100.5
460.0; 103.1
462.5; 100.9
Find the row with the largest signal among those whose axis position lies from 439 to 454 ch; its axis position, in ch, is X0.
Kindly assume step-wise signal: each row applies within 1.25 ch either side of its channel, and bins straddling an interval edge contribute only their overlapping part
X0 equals 452.5 ch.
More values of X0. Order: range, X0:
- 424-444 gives 425.0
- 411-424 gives 415.0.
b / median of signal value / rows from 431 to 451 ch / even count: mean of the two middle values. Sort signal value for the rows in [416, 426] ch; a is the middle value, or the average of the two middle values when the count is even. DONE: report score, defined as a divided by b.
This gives 1.01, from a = 95.7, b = 94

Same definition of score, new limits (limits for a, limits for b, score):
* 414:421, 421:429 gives 0.98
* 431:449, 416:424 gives 0.98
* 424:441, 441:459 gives 0.97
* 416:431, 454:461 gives 0.93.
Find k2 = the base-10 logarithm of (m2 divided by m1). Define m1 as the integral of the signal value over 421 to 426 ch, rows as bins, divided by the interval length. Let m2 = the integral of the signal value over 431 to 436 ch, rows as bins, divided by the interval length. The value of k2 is -0.010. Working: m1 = 97.3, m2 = 95.1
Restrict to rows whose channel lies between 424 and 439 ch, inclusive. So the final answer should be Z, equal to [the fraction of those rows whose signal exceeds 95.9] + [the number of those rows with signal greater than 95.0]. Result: 4.5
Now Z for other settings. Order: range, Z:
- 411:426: 4.5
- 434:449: 1.0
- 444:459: 5.7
